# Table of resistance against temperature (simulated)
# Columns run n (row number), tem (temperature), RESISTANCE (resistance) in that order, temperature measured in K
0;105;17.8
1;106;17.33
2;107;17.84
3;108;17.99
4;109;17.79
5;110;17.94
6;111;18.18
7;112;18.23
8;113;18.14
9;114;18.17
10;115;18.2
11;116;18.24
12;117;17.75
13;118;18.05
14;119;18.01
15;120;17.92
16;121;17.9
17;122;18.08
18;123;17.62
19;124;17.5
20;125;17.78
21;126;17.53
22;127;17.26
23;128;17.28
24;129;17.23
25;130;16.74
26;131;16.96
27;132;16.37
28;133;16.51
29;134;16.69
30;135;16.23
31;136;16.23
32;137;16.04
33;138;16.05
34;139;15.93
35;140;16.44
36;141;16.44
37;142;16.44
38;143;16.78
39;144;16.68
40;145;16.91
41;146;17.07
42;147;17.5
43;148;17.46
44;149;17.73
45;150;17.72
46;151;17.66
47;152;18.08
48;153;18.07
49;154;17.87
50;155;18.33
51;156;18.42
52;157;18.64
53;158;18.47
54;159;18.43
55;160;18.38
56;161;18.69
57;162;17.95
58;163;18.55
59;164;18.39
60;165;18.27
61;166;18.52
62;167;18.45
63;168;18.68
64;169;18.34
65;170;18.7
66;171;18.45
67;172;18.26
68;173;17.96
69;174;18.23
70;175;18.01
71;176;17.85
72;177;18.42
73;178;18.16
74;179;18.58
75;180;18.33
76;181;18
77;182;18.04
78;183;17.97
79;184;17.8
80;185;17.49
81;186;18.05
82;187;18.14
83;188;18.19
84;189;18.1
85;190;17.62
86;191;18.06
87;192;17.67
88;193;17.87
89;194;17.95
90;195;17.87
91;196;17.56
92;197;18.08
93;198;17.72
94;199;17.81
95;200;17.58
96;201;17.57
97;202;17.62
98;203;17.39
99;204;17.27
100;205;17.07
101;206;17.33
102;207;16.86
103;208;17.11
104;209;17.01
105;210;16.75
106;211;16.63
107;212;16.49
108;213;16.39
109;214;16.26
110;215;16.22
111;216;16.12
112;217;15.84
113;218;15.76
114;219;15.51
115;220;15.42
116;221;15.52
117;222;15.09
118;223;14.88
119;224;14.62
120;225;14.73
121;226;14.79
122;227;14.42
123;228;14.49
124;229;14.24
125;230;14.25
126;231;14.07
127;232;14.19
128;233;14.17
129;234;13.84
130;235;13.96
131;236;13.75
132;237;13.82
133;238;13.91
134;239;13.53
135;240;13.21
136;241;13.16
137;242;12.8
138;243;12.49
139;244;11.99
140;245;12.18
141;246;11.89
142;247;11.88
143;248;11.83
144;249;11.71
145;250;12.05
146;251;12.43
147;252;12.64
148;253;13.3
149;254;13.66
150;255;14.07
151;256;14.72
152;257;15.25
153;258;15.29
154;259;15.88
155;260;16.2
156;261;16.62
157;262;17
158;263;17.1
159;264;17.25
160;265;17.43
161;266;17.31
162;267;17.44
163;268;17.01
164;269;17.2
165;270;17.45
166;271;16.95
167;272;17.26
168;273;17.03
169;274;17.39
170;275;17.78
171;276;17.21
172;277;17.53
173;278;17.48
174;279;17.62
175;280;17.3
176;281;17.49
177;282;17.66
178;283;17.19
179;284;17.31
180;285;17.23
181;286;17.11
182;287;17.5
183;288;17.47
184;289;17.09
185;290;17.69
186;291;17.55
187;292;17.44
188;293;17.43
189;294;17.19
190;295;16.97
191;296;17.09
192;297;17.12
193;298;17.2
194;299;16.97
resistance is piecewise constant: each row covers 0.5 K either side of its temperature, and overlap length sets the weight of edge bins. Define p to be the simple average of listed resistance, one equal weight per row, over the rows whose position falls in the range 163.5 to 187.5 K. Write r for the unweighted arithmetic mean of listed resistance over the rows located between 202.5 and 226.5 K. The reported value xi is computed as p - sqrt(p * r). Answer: 1.1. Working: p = 18.2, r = 16.1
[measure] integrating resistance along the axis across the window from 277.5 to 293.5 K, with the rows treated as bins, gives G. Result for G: 279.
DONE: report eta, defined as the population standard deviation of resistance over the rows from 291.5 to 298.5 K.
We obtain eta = 0.16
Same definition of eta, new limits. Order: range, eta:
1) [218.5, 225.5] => 0.35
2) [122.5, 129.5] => 0.19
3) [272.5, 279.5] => 0.23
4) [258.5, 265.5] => 0.53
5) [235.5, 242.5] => 0.38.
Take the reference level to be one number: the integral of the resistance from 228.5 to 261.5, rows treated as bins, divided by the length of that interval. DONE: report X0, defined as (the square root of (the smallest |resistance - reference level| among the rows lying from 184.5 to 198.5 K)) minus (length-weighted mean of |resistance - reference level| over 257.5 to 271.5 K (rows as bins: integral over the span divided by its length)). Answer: -1.3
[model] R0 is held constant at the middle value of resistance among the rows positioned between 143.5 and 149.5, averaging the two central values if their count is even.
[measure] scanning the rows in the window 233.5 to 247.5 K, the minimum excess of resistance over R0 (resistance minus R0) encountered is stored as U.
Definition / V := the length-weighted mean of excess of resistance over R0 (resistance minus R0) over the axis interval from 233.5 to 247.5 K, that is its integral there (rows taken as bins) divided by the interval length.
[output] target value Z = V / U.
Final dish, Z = 0.8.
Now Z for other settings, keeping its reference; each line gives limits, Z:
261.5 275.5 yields 0.0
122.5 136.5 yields 0.3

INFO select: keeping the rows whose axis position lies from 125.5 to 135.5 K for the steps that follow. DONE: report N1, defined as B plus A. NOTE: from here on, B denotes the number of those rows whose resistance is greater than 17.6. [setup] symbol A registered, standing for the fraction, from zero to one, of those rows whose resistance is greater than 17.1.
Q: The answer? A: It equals 0.4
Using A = 0.4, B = 0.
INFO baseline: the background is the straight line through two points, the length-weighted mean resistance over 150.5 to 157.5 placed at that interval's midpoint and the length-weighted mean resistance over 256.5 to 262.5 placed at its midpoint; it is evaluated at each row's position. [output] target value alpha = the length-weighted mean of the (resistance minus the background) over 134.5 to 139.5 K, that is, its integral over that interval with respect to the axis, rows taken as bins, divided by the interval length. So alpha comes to -2.4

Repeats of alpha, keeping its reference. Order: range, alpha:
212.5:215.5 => -0.7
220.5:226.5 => -1.8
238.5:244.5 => -3.5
